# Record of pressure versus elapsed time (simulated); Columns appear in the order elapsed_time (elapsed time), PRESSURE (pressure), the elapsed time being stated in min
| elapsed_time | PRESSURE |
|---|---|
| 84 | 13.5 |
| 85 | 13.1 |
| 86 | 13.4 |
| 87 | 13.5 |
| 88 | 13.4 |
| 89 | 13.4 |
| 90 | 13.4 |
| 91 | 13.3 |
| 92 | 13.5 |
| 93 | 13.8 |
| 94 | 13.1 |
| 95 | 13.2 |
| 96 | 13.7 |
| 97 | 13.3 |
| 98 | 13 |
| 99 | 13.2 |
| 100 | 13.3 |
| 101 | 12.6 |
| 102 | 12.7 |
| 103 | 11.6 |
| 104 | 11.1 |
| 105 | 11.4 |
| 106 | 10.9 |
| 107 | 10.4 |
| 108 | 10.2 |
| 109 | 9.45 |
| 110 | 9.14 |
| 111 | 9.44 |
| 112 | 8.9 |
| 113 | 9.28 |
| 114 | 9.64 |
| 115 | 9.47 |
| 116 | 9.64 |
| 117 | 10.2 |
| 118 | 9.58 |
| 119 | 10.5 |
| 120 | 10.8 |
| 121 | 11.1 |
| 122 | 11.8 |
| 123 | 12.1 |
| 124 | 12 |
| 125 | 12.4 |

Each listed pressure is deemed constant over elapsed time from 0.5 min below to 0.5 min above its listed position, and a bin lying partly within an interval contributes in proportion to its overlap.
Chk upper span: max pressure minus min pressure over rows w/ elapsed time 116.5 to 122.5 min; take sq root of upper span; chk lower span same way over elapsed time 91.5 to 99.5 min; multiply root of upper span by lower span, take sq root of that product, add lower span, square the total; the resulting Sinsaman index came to 3.58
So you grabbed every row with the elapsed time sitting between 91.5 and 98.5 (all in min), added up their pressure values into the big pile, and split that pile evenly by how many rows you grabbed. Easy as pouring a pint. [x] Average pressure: 13.4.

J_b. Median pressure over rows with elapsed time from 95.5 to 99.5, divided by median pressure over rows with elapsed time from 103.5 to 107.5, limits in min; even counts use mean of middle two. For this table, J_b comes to 1.2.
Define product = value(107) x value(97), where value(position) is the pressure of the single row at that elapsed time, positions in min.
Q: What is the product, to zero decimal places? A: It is 138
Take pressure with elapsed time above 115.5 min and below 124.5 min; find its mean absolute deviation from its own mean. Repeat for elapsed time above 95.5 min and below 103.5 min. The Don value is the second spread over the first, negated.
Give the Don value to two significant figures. -0.59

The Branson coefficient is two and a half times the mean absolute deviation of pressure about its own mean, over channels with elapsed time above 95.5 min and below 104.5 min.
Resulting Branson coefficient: 1.6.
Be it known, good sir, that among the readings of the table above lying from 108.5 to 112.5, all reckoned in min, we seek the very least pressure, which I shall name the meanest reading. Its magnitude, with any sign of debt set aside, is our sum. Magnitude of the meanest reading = 8.9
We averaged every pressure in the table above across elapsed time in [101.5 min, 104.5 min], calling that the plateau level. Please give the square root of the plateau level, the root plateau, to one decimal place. 3.4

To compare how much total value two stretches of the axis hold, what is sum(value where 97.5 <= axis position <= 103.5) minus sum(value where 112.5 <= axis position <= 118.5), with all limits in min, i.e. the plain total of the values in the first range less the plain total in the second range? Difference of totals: 19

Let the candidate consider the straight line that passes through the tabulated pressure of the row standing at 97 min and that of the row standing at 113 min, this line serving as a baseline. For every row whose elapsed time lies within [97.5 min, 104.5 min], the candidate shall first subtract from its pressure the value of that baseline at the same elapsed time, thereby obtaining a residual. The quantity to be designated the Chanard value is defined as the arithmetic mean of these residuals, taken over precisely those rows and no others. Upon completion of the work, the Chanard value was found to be 0.2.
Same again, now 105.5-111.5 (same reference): -0.5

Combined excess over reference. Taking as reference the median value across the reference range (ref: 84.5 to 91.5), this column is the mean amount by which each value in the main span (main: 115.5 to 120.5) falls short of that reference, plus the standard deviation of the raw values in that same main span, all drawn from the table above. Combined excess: 4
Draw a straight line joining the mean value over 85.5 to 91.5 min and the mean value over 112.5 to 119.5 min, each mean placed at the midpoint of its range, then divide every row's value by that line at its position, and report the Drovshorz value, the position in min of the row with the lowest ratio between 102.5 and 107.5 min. 107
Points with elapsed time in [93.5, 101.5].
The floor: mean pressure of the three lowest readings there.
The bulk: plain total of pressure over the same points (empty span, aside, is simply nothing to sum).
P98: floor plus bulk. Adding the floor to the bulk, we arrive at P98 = 118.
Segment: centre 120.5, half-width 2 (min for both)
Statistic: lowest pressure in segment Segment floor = 10.5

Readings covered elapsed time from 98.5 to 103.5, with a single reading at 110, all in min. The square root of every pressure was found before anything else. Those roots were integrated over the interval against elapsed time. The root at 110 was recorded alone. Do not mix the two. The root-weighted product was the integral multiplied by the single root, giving 54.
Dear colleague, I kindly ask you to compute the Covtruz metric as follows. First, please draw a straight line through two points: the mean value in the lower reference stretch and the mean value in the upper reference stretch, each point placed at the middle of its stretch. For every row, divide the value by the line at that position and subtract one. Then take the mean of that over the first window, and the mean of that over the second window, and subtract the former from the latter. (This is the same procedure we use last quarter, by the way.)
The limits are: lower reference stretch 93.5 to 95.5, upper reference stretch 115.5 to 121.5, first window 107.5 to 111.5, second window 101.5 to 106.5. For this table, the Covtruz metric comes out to 0.119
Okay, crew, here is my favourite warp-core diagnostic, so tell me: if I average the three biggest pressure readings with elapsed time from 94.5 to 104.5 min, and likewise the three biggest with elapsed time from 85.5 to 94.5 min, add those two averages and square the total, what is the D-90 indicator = 731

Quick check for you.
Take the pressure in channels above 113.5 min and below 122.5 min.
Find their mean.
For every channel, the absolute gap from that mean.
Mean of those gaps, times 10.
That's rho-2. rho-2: 6.6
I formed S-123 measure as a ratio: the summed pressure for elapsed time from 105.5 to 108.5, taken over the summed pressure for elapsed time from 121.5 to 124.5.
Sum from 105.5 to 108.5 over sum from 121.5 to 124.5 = 0.88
